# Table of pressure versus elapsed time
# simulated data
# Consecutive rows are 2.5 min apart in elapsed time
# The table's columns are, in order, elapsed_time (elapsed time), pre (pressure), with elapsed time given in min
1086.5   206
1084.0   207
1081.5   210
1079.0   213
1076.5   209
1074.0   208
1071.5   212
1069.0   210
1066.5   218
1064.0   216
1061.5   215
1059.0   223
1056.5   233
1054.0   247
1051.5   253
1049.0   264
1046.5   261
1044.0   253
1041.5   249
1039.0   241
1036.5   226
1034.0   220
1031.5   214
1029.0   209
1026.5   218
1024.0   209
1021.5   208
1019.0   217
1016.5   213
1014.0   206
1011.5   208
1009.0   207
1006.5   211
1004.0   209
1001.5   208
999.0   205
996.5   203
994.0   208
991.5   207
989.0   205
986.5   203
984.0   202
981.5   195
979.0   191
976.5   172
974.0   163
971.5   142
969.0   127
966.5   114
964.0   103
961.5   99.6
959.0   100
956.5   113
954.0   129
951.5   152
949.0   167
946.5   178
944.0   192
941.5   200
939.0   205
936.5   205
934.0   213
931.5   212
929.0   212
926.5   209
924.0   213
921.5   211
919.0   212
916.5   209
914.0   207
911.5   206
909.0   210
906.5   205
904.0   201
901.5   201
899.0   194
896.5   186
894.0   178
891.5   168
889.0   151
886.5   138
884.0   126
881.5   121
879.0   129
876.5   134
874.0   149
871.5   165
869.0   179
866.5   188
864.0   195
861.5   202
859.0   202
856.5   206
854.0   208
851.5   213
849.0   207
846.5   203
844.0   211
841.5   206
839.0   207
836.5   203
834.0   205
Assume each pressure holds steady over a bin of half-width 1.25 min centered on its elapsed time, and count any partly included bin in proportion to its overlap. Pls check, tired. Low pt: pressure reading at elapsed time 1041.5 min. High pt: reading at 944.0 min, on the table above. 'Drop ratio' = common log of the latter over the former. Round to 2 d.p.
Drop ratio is -0.11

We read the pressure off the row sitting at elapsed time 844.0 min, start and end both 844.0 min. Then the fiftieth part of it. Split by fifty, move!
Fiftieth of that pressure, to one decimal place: 4.2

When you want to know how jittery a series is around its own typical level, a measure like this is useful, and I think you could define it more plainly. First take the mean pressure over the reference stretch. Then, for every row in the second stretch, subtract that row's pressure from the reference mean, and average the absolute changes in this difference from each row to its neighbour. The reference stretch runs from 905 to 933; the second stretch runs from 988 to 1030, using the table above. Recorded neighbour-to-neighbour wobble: 3.9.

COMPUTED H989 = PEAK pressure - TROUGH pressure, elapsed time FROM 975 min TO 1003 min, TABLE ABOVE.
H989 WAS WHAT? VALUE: 36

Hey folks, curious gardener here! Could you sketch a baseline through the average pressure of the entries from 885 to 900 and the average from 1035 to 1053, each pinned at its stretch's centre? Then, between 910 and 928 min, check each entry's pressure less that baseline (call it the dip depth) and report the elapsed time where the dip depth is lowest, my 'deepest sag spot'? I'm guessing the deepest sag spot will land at 926.5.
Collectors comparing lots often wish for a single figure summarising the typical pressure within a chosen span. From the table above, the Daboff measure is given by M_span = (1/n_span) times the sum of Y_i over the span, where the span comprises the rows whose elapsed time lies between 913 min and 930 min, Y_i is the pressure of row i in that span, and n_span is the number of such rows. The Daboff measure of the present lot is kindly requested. 210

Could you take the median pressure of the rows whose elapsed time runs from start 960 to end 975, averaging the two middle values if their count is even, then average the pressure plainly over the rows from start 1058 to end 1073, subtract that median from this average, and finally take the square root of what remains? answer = 10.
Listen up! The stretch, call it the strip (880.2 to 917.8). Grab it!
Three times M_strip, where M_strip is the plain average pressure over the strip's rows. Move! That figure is 540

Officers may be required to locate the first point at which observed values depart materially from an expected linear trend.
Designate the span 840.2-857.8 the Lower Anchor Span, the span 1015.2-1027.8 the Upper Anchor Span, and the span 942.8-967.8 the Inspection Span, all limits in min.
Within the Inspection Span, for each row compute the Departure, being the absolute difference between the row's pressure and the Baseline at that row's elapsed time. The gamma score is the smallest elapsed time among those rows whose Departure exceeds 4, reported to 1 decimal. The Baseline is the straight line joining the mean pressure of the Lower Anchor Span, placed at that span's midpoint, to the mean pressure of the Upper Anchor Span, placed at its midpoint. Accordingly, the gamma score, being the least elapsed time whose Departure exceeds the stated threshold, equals 944.0 min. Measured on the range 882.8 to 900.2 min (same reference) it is 884.0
